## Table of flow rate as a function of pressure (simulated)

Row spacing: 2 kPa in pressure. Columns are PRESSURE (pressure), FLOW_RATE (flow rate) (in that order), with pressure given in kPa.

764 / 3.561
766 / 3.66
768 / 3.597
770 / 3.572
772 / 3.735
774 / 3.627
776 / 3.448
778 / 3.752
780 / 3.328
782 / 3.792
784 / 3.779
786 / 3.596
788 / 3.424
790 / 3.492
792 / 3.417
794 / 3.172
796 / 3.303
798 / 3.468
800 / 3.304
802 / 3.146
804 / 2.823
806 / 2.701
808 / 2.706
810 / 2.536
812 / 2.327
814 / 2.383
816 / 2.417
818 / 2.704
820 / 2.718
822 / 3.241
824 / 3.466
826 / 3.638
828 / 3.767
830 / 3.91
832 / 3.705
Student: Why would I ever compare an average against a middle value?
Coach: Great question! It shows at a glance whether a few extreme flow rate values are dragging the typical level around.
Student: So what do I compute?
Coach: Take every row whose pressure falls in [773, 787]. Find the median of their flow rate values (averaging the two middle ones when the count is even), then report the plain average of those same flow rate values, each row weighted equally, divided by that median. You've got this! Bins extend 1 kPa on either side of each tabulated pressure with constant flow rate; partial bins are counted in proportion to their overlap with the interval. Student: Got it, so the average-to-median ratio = 1.00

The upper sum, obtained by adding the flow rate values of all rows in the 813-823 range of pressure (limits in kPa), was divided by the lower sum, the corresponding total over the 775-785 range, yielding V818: 0.744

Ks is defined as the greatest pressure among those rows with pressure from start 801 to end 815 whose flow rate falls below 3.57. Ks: 814 kPa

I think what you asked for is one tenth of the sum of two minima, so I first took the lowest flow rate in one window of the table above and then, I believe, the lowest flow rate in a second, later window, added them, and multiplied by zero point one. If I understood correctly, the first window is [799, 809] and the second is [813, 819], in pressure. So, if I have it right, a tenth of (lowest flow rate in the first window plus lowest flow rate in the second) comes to 0.51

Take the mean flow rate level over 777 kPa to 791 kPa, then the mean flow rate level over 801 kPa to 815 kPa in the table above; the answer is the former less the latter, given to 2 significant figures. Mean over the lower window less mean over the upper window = 0.93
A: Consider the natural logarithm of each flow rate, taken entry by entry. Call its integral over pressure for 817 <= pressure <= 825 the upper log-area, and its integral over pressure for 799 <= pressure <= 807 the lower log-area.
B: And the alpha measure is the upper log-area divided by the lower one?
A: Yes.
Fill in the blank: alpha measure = 1.01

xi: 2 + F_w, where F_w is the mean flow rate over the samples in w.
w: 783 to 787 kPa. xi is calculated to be 5.69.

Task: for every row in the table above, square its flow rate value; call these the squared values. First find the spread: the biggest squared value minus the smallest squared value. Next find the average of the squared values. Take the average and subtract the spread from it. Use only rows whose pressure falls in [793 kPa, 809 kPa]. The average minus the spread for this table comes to 4.8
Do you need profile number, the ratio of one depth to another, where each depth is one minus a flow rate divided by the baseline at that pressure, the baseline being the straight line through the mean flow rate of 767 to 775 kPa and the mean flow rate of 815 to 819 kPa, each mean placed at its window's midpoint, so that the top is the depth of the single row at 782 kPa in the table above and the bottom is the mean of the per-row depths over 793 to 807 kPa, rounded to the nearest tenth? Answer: 2.1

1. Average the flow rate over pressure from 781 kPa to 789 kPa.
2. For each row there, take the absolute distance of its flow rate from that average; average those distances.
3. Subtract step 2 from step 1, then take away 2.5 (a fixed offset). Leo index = 1.0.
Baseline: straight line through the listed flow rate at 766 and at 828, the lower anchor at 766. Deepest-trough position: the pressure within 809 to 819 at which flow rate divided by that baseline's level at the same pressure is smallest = 812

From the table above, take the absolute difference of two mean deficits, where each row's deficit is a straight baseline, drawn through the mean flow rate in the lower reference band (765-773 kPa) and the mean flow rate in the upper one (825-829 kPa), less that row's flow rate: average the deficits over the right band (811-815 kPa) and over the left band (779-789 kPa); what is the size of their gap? 1.3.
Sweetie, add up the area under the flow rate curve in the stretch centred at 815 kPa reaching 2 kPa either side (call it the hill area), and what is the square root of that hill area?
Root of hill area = 3.1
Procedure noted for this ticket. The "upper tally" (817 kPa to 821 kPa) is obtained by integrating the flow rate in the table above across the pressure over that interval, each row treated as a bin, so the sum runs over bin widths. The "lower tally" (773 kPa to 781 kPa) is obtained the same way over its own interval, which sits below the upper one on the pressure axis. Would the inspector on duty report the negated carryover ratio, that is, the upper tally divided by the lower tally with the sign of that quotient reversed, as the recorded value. -0.38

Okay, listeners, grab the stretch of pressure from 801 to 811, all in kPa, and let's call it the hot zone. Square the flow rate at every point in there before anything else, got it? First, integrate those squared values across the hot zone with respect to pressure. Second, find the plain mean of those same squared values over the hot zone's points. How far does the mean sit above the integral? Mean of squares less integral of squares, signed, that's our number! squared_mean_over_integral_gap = -70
